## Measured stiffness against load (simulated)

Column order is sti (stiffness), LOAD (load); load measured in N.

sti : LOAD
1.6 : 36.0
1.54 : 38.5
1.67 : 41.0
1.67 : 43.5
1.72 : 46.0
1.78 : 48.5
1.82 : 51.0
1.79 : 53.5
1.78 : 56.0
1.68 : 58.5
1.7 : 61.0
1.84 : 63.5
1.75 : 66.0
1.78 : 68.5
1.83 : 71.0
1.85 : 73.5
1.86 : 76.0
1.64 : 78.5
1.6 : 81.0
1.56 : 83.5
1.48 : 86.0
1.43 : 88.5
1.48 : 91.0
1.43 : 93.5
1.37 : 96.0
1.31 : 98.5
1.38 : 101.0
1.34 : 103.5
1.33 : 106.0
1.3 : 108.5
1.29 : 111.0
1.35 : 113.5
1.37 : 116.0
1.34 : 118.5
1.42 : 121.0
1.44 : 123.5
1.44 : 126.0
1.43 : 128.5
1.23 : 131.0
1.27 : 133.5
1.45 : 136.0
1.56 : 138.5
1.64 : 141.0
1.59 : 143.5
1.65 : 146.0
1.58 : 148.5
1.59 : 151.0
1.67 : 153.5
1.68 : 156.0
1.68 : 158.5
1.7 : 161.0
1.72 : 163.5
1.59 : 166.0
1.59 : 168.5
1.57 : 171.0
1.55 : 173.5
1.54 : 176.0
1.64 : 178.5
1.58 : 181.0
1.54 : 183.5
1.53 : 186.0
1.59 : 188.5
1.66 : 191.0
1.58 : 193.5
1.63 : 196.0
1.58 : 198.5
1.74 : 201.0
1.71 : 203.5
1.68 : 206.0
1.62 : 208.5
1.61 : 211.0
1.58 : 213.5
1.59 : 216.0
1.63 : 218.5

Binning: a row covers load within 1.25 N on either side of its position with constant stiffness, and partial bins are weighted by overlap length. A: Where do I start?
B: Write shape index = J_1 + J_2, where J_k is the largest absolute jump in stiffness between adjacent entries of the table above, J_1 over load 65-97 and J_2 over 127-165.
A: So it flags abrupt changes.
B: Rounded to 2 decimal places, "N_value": 0.42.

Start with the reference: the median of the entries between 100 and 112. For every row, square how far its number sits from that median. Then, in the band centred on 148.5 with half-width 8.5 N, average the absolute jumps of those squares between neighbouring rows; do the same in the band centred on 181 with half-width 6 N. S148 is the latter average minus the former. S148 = 0.00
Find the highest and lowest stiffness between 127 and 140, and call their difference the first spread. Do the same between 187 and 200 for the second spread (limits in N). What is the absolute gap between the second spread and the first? 0.25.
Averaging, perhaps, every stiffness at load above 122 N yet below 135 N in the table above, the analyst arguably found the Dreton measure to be 1.36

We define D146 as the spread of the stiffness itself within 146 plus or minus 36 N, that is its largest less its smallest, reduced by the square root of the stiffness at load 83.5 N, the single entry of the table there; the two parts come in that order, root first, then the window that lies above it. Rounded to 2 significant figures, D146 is -0.76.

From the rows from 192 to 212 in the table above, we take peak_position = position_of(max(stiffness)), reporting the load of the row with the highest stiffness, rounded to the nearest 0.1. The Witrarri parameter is 201.0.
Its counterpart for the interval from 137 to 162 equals 161.0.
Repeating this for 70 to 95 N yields 76.0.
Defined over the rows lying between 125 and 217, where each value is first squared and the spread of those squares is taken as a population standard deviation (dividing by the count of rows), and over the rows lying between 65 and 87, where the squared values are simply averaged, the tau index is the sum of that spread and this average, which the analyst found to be 3.25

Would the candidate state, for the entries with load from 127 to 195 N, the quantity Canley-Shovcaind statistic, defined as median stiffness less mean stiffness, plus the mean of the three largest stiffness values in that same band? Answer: 1.72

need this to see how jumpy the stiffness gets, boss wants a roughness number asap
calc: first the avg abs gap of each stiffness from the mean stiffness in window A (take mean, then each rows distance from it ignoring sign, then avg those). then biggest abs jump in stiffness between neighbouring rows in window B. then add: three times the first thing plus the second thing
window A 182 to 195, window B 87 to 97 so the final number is 0.168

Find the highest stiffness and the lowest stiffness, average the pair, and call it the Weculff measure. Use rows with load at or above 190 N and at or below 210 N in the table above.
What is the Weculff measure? 1.66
